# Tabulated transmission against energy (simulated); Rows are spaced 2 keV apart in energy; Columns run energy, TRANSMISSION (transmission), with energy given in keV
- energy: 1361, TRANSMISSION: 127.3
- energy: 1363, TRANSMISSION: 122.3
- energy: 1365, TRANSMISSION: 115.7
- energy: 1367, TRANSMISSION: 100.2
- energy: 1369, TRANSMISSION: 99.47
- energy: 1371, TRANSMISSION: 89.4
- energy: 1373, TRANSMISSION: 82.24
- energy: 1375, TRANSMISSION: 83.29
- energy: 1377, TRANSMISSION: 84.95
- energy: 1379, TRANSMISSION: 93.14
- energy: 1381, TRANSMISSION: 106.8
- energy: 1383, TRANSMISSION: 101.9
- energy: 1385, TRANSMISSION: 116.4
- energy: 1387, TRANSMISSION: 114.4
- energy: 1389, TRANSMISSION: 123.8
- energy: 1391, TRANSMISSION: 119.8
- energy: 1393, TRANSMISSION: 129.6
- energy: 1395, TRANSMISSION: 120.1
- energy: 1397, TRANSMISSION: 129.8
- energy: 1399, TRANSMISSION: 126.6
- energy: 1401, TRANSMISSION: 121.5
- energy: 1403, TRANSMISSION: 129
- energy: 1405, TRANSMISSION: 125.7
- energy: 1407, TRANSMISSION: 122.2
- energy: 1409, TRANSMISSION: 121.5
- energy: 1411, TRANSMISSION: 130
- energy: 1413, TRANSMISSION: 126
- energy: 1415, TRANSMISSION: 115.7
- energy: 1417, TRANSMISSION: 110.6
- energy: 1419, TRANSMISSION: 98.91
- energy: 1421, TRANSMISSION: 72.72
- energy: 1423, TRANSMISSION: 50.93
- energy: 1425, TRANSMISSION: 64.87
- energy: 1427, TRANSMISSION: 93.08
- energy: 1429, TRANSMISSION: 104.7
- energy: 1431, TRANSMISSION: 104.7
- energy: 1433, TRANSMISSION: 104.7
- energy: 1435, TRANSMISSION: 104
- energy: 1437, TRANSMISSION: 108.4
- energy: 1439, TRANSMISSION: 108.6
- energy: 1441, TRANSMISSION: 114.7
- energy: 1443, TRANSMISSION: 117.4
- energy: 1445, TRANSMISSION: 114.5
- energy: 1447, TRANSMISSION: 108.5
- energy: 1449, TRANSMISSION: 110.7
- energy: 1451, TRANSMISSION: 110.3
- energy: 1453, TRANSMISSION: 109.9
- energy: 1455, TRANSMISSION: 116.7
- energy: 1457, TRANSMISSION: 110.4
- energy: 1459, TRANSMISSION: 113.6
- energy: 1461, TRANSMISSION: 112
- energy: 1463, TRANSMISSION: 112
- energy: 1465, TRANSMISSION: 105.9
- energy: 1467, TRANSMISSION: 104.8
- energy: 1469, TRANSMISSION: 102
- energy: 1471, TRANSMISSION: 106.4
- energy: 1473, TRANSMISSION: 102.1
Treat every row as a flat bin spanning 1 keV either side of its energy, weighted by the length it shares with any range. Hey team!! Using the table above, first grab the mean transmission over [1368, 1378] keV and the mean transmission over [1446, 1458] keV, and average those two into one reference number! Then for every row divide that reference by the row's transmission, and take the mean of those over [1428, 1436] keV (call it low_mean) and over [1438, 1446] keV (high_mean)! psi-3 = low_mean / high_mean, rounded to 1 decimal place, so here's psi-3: 1.1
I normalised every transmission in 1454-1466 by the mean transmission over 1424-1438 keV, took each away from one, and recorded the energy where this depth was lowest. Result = 1455 keV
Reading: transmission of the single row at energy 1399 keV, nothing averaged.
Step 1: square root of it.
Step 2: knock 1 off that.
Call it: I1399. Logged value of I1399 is 10.3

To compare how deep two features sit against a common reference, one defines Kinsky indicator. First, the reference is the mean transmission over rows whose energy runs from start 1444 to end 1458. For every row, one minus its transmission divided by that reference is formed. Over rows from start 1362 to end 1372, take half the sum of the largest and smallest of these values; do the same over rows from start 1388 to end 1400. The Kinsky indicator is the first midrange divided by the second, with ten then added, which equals 9.6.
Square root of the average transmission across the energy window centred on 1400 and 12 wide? 11.2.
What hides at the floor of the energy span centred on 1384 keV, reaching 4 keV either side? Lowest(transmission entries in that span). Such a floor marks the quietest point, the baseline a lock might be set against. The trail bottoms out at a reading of 101.9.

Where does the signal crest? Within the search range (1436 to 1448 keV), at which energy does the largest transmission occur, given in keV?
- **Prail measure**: 1443 keV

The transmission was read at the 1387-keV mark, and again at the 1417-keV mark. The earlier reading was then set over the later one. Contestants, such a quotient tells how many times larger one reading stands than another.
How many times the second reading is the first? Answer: 1.03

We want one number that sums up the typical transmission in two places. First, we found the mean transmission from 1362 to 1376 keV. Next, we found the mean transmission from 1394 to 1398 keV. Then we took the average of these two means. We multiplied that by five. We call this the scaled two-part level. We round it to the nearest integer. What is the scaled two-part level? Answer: 560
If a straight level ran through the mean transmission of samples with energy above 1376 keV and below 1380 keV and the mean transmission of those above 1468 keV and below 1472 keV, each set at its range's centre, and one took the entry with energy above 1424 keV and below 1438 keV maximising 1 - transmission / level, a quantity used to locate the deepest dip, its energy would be 1425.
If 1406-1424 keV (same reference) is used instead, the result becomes 1423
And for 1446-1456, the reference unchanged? 1447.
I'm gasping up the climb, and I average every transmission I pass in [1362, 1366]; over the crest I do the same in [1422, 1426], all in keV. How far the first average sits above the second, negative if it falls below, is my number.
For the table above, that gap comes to 61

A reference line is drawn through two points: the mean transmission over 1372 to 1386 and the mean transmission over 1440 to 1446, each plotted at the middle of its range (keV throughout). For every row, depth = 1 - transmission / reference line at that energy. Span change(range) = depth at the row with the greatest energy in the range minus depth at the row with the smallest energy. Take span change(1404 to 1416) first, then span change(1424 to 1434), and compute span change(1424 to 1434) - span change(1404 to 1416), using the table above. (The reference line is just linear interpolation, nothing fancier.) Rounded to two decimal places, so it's -0.47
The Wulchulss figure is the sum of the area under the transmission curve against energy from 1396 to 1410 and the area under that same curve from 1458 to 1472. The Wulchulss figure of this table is 3266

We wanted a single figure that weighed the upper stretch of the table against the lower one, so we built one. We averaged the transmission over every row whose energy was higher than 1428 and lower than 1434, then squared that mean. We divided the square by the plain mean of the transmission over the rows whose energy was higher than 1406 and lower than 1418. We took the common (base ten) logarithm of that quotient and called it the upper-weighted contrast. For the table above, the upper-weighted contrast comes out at 1.96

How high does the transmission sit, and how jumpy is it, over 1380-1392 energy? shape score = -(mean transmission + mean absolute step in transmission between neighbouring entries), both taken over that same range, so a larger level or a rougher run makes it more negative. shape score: -121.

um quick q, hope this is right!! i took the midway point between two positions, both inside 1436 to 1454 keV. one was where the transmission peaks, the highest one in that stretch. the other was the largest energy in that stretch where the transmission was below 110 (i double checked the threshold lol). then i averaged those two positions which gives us 1448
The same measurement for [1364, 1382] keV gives 1373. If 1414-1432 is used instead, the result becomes 1423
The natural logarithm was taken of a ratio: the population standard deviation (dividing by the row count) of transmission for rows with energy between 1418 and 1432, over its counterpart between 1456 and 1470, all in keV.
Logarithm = 1.6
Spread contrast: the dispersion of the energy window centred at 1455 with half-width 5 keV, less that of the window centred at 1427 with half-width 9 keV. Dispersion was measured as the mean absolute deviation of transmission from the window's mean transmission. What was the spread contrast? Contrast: -15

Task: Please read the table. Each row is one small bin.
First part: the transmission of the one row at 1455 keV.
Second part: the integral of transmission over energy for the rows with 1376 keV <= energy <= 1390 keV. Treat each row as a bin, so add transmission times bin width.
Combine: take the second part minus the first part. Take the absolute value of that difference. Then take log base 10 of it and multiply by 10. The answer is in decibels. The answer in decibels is 31.4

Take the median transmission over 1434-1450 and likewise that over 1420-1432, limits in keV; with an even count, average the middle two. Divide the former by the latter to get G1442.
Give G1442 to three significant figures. 1.32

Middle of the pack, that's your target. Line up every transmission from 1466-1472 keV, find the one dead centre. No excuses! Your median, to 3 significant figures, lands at 105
